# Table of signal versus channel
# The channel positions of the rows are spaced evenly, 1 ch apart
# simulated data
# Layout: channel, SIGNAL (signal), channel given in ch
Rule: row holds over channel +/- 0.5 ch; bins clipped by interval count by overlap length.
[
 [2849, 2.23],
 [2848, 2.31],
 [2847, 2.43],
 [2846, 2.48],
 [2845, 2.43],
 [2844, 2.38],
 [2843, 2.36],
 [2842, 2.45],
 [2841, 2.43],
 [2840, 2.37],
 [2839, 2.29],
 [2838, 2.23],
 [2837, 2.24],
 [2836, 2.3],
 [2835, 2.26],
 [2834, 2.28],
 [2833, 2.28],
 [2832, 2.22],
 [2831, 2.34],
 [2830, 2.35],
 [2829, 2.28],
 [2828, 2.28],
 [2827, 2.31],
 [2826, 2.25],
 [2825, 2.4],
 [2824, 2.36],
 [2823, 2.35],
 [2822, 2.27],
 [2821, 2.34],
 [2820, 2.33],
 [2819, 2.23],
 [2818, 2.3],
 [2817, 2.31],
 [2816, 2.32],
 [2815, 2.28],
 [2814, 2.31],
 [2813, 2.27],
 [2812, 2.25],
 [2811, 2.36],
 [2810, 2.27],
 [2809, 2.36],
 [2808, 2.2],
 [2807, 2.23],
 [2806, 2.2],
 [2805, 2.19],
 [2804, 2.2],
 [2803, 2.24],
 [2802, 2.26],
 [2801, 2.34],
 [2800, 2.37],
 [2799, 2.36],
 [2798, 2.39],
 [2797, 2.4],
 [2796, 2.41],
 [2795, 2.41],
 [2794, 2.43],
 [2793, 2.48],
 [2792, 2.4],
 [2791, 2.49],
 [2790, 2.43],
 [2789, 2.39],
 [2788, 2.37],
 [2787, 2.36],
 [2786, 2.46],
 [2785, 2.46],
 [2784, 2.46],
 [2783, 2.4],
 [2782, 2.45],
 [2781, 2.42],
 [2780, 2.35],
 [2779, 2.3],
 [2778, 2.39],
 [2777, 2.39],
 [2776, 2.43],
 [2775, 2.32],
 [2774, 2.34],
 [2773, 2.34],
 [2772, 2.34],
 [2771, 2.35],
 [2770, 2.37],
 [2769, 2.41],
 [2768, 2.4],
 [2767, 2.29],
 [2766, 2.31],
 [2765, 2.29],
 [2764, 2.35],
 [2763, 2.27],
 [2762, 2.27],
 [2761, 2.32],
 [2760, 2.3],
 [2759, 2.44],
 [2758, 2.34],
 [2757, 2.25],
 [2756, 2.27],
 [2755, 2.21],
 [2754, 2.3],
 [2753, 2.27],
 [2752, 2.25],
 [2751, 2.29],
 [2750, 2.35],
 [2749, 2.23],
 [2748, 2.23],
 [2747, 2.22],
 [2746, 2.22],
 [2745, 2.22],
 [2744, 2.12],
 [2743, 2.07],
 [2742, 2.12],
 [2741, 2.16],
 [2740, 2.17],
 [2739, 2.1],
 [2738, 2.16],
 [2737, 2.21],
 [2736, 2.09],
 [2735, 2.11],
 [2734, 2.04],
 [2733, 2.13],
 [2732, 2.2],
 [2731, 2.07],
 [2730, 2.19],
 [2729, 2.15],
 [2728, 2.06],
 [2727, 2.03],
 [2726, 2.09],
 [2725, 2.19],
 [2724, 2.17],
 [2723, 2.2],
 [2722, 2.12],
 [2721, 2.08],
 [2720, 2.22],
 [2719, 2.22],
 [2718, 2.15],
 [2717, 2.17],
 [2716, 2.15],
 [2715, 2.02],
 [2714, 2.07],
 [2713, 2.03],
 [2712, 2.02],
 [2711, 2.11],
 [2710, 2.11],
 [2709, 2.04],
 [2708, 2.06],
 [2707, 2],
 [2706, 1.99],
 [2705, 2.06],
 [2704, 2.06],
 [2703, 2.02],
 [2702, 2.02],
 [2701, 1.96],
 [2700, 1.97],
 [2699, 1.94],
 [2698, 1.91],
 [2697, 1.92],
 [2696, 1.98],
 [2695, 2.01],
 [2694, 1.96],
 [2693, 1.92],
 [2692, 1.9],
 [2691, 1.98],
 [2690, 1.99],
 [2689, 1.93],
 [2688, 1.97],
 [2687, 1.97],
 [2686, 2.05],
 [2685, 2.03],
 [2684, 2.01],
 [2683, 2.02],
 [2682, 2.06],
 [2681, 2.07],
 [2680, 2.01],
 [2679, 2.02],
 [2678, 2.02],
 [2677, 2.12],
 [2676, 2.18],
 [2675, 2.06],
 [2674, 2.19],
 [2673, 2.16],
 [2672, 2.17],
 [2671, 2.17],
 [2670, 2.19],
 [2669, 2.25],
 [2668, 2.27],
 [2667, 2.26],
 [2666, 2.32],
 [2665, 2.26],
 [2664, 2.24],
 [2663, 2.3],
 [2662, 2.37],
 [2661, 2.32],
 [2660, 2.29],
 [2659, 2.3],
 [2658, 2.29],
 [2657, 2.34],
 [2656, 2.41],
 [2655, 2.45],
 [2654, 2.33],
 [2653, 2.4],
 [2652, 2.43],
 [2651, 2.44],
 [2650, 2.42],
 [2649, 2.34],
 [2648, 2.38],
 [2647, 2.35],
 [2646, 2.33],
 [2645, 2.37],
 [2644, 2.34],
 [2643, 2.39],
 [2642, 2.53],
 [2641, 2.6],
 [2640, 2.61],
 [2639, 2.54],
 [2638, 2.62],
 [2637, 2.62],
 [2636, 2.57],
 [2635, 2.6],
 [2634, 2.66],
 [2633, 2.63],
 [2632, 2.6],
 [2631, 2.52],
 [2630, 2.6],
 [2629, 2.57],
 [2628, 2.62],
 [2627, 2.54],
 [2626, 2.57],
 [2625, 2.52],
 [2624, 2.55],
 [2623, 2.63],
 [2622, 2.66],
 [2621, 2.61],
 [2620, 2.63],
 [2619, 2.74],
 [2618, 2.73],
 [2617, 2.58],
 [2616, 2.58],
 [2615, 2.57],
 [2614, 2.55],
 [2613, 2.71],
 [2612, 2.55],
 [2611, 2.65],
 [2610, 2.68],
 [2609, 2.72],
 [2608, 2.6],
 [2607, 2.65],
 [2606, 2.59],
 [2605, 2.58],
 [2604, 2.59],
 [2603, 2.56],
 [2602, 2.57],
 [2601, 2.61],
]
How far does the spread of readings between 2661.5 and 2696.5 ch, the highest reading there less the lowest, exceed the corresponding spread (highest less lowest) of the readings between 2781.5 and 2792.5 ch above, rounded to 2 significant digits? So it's 0.34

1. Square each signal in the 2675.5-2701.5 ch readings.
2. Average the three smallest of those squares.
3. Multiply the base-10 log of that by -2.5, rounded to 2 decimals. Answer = -1.41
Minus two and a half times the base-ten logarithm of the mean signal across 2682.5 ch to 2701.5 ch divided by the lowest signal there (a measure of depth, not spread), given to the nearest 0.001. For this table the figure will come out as -0.039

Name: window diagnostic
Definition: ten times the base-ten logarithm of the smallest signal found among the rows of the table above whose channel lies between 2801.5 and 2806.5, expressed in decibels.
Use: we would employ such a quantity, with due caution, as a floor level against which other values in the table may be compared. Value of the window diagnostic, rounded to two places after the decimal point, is 3.40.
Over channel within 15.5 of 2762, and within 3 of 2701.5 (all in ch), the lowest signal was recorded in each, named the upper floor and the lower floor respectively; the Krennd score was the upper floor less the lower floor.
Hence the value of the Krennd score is 0.3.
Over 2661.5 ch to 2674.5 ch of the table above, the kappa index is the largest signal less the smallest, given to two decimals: 0.21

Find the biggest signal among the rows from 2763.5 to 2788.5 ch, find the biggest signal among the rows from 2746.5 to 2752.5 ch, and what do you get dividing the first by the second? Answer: 1.05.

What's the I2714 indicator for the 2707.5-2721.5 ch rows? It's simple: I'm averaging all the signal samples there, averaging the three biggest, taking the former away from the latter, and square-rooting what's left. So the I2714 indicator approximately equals 0.32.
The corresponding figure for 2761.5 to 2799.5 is 0.31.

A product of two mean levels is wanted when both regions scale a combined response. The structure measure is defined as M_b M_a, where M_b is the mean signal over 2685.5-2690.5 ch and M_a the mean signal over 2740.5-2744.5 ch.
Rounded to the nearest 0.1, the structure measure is 4.2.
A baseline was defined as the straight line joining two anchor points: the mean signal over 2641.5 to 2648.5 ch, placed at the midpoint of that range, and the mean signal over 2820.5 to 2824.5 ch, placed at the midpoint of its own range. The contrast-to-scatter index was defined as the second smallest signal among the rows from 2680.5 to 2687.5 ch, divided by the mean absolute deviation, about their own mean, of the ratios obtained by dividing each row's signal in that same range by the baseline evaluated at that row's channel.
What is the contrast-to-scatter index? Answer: 187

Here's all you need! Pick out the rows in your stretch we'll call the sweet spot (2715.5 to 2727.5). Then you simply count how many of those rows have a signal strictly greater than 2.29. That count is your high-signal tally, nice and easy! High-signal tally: 0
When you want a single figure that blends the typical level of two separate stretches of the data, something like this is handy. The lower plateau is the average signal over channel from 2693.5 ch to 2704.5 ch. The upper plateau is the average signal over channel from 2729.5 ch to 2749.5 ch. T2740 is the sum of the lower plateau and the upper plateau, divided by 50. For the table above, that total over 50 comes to 0.083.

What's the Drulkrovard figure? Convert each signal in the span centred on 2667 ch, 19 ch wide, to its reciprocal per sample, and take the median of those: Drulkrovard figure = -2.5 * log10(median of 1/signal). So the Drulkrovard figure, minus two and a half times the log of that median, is 0.89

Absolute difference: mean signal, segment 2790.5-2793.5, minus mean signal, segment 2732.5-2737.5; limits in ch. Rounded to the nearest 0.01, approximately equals 0.34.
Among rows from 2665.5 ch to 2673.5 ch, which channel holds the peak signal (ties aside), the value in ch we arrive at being 2666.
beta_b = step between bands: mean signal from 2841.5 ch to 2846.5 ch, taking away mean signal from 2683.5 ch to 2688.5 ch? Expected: 0.41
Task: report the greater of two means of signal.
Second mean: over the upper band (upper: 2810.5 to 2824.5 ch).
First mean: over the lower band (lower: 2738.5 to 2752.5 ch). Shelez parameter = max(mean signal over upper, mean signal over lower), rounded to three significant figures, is 2.31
